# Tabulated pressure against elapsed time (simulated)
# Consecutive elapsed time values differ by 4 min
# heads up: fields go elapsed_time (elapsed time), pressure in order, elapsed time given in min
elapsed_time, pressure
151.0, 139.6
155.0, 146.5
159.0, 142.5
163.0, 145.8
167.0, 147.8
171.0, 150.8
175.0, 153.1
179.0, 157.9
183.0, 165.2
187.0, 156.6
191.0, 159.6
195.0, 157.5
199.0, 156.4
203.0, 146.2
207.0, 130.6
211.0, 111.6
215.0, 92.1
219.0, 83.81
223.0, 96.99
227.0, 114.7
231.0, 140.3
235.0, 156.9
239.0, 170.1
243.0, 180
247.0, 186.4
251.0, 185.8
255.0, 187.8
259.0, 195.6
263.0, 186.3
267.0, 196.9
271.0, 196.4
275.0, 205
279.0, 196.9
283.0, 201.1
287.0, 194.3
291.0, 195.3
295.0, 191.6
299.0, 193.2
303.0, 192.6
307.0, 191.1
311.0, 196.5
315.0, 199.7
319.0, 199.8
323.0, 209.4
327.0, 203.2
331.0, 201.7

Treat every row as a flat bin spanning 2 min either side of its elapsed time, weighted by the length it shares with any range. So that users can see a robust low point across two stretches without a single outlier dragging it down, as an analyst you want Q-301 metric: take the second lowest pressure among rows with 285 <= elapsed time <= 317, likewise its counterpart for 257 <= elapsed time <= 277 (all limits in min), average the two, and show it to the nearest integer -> 194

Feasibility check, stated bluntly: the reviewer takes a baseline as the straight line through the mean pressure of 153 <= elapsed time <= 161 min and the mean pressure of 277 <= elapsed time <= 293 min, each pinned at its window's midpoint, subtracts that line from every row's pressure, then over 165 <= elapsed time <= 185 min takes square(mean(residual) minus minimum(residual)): 15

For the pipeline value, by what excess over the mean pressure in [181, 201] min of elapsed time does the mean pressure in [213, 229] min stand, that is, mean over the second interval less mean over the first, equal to -62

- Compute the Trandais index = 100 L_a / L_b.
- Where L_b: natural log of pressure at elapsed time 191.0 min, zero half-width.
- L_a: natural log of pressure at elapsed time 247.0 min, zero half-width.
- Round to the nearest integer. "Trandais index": 103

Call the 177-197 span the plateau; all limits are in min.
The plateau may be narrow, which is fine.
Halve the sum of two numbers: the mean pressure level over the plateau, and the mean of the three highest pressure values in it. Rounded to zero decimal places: 160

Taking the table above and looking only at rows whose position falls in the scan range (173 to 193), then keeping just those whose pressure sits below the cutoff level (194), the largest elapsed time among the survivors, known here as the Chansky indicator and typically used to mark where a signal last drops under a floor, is 191.0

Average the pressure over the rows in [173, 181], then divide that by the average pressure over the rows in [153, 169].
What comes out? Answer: 1.1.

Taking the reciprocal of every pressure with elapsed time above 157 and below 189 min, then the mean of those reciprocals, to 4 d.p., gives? 0.0066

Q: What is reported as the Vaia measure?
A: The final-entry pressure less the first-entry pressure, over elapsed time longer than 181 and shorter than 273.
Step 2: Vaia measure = 31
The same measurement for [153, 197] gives 11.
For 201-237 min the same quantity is 11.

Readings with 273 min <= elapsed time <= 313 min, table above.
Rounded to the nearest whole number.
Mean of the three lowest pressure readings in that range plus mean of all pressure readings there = 388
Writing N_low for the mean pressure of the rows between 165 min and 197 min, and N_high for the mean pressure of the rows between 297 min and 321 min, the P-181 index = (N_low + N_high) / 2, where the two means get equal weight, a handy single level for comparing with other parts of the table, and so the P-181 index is 176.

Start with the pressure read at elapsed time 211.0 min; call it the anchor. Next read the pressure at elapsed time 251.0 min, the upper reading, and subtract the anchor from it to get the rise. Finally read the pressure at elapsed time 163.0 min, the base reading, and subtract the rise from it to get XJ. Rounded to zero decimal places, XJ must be 72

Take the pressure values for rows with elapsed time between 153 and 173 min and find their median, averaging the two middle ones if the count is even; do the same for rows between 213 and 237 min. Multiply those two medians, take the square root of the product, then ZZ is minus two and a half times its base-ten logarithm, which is -5.24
